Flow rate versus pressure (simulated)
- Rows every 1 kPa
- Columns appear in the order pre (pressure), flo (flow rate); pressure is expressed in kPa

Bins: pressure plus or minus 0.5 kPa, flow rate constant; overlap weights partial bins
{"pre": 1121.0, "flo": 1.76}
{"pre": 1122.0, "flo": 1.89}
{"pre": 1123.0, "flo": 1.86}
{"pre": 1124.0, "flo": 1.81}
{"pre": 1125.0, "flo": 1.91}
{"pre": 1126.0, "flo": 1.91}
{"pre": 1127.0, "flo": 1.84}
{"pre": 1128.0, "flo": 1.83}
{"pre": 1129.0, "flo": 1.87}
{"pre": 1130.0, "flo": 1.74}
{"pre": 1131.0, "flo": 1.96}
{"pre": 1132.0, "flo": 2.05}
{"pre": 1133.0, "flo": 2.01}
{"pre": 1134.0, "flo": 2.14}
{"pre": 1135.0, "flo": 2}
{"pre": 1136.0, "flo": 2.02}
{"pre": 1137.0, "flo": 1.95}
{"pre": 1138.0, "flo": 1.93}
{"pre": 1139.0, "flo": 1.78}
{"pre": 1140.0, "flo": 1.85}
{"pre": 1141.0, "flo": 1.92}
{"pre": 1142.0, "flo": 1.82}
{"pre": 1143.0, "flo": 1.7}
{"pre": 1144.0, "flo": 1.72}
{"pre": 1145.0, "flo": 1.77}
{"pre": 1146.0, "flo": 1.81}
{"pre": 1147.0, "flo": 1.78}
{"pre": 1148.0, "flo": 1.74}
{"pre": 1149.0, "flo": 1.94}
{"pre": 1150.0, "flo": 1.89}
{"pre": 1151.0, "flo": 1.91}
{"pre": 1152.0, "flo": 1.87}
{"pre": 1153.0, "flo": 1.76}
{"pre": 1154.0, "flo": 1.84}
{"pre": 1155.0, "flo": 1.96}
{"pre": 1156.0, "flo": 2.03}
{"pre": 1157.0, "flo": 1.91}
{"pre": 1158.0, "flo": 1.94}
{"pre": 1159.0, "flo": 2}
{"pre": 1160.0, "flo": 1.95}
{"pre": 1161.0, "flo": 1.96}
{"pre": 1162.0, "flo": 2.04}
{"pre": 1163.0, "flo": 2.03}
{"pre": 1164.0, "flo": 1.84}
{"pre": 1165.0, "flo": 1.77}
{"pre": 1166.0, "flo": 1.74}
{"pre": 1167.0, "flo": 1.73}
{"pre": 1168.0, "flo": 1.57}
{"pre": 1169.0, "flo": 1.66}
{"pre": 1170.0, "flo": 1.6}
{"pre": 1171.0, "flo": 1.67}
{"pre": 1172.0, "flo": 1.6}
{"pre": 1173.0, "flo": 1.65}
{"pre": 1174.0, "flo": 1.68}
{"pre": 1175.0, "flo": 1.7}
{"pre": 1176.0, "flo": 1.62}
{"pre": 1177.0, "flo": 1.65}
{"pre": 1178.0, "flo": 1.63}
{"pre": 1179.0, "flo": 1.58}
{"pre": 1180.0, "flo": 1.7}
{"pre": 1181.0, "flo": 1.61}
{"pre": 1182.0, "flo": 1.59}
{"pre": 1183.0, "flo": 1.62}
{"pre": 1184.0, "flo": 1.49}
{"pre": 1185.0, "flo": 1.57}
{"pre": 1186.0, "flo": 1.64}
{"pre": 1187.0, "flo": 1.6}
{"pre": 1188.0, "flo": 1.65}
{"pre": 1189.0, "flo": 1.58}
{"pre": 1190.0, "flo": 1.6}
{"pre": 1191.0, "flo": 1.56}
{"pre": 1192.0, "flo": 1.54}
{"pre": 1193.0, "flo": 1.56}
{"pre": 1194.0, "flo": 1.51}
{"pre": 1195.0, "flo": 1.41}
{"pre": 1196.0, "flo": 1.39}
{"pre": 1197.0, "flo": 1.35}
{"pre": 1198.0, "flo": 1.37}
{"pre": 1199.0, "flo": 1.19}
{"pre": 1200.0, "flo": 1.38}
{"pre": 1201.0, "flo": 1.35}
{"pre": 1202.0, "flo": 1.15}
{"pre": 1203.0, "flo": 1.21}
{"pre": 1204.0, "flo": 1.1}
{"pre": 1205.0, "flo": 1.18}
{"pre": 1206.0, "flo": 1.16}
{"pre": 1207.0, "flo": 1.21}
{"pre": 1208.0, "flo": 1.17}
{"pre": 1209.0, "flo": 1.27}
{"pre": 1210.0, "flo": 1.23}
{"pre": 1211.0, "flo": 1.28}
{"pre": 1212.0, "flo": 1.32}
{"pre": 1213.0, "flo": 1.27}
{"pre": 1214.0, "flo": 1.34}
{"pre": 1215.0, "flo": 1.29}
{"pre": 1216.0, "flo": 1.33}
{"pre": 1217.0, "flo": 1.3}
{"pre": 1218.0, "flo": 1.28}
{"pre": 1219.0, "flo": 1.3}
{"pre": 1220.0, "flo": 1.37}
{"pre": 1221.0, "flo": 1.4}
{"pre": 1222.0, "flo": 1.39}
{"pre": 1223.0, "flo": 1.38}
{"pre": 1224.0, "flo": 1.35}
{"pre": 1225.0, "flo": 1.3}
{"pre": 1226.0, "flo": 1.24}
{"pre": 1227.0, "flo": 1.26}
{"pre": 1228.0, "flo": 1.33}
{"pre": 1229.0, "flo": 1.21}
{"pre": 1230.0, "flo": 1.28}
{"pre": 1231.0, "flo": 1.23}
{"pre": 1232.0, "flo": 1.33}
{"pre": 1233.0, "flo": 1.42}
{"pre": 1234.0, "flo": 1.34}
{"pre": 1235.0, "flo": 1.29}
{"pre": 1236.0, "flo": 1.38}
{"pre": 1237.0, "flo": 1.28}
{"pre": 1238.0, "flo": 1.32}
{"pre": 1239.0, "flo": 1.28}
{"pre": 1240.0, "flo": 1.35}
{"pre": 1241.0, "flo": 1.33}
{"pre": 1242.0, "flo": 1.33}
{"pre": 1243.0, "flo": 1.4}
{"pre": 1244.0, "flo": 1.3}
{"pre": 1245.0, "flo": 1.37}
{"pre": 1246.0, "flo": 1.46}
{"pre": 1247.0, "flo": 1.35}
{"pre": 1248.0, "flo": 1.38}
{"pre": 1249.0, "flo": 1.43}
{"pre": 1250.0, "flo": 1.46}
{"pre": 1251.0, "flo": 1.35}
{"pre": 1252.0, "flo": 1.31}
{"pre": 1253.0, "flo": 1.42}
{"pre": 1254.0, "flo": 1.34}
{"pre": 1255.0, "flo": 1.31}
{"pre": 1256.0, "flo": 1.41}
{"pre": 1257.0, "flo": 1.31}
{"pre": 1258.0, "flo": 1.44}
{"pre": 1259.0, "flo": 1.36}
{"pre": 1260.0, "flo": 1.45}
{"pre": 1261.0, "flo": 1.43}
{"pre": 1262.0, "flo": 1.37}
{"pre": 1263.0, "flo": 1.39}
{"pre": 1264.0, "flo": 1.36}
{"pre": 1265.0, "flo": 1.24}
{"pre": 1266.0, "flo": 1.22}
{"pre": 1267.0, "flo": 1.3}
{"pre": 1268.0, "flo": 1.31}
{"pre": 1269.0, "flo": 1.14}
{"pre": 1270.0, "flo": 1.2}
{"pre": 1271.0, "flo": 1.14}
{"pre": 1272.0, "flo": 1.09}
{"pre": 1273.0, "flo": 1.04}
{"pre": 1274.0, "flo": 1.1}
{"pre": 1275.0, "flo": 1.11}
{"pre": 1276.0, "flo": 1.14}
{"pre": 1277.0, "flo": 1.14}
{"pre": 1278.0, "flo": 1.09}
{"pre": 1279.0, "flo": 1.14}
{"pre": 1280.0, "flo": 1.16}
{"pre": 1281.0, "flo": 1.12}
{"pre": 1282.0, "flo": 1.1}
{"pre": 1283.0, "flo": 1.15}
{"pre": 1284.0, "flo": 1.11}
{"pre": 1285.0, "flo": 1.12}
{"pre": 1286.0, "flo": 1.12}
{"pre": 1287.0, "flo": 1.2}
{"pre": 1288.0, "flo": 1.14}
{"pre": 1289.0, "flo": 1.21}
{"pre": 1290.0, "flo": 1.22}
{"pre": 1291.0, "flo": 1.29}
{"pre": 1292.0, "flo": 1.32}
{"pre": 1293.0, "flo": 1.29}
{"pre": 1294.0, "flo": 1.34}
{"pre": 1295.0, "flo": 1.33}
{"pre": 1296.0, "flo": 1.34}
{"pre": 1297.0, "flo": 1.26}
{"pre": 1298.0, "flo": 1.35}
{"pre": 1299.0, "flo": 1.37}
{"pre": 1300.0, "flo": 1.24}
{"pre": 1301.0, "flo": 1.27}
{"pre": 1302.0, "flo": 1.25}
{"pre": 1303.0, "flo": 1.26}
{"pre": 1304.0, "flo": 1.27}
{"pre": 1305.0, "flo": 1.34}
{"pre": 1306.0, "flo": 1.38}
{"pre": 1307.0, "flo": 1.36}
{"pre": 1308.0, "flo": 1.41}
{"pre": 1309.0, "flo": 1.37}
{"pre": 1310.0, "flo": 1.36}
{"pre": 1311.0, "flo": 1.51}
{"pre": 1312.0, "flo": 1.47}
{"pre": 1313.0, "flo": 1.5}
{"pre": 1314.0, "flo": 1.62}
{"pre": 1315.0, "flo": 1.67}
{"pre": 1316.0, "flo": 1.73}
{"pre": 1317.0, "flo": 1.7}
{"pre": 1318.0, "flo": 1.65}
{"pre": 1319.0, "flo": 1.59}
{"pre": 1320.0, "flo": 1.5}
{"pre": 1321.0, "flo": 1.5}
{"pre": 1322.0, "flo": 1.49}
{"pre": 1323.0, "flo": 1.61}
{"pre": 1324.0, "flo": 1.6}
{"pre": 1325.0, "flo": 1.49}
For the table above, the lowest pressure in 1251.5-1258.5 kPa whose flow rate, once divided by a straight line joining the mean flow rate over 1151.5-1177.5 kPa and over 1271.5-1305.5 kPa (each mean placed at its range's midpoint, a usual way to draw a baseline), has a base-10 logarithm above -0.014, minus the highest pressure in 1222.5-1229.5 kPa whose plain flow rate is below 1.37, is 24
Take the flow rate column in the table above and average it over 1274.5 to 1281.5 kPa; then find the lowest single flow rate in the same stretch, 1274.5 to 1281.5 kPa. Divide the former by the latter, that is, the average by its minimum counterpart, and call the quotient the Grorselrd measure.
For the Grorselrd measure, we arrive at 1.04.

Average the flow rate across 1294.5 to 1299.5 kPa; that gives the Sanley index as 1.33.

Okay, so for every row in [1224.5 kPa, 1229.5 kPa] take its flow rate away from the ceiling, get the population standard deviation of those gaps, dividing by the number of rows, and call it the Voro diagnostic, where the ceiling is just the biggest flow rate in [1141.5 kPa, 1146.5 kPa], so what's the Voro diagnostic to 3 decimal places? 0.043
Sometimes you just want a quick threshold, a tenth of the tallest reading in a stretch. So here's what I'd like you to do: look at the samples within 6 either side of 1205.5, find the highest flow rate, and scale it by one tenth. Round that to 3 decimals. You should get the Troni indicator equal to 0.138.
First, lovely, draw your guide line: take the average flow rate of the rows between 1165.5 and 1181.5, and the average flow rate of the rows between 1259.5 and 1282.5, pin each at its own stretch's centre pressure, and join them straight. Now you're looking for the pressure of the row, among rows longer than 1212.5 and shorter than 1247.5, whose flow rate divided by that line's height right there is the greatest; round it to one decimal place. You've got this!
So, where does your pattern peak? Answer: 1246.0 kPa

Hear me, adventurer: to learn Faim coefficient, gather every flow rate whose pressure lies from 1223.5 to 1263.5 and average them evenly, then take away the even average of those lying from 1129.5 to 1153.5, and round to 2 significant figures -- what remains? -0.53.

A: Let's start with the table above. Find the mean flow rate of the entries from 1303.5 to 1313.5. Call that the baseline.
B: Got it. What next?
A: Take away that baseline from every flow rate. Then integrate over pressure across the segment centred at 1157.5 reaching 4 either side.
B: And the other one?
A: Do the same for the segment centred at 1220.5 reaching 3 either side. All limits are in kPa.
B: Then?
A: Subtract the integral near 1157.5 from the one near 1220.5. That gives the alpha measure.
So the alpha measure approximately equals -4.7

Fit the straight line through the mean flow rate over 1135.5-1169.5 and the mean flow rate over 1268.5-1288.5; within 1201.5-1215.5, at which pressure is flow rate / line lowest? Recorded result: 1204.0 kPa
